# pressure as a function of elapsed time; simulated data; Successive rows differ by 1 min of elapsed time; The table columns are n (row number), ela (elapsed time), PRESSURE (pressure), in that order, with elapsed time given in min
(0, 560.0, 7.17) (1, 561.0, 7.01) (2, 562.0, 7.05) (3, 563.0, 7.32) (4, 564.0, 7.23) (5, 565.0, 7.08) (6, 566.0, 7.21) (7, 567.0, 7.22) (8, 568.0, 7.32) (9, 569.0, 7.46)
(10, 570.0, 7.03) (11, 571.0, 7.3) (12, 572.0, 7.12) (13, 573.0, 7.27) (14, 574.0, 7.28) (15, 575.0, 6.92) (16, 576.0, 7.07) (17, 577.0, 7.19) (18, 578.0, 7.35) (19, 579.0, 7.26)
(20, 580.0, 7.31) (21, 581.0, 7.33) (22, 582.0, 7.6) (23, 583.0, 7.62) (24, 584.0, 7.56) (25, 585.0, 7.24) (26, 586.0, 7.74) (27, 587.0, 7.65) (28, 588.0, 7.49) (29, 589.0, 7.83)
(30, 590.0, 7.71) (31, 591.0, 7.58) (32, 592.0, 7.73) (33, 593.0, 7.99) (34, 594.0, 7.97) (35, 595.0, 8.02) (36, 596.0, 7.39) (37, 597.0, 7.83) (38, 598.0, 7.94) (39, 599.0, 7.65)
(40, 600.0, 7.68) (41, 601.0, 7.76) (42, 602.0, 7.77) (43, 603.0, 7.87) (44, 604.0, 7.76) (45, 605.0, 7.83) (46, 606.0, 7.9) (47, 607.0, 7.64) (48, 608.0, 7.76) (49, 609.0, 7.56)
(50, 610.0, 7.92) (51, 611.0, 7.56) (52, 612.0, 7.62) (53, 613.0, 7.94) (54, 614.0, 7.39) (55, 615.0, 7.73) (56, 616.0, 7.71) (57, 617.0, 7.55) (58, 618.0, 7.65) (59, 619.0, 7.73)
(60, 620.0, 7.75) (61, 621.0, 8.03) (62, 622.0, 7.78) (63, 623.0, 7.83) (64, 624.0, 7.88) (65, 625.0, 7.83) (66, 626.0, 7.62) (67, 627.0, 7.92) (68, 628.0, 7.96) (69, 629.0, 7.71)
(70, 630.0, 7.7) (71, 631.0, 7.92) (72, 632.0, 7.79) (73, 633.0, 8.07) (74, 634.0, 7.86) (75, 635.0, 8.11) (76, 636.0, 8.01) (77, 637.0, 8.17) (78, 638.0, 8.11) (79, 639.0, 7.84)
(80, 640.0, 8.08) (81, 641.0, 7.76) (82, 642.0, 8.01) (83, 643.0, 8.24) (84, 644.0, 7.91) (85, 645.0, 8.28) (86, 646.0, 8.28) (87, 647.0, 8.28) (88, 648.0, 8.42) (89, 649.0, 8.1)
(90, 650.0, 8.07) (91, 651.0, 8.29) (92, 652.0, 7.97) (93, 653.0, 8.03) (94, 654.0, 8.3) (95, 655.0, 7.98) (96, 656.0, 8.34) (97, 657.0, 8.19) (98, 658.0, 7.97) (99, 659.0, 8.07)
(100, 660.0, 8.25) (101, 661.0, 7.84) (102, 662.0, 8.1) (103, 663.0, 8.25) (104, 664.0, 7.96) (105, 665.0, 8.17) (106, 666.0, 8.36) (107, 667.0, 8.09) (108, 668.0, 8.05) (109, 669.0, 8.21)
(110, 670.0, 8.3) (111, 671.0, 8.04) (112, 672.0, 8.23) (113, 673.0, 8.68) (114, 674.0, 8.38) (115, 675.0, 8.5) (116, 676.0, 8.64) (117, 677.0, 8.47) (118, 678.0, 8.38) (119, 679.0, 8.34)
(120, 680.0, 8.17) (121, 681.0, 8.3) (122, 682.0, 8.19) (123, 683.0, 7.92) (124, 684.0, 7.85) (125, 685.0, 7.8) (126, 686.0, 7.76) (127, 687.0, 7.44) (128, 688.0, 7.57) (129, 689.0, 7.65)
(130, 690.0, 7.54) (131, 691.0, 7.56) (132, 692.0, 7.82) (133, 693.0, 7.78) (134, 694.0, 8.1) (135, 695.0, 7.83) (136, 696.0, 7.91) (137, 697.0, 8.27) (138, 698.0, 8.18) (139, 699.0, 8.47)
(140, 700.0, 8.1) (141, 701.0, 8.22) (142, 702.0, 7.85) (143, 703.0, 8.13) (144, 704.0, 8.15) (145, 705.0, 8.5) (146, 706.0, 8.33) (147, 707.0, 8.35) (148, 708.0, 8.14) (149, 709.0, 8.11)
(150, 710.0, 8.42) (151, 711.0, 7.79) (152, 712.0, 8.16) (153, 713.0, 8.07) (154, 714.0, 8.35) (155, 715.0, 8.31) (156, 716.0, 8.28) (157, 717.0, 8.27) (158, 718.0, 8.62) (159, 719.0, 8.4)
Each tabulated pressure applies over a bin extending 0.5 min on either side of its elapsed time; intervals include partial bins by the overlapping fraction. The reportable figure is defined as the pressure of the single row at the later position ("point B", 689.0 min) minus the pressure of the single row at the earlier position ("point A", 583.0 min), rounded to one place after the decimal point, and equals 0.0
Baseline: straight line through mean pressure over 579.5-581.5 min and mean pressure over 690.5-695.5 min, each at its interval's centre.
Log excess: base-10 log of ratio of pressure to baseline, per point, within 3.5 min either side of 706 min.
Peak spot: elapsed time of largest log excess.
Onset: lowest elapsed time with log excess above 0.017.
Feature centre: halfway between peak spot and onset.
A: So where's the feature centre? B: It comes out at 705.0 min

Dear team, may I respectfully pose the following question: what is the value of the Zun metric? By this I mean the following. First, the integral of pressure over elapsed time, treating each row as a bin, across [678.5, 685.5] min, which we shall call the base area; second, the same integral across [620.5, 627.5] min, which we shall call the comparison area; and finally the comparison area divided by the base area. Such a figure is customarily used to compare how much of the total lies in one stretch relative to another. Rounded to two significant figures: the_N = 0.97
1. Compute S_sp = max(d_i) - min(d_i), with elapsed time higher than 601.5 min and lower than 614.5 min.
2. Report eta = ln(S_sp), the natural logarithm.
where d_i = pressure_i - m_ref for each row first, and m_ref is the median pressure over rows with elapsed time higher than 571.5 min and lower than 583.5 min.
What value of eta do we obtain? -0.60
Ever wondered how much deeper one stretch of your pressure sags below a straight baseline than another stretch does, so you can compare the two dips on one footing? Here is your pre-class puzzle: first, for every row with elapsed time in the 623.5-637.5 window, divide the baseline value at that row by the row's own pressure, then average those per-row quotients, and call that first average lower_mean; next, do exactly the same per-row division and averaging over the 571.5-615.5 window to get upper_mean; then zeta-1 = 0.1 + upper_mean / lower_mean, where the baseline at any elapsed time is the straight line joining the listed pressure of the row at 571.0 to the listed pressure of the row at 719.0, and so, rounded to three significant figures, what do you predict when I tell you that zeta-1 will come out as 1.10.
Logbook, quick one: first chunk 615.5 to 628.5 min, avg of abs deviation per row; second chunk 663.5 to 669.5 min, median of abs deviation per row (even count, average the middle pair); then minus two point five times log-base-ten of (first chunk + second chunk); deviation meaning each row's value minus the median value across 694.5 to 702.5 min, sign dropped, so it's 0.91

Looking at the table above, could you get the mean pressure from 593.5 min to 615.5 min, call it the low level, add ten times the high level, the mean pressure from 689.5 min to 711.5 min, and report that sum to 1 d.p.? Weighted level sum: 88.5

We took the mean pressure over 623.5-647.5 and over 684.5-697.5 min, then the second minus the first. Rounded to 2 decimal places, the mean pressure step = -0.20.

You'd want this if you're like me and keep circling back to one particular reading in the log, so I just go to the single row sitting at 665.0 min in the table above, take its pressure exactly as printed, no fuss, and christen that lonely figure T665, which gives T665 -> 8.17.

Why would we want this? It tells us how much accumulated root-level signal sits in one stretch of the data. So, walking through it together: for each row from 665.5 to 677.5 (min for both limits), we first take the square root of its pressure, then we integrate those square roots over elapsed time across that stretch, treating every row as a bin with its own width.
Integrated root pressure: 34.6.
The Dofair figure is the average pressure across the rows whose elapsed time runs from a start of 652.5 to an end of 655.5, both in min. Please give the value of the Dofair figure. 8.1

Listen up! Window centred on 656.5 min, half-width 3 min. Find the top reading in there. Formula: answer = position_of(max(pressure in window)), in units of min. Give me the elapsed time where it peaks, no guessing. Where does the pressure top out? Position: 656.0 min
